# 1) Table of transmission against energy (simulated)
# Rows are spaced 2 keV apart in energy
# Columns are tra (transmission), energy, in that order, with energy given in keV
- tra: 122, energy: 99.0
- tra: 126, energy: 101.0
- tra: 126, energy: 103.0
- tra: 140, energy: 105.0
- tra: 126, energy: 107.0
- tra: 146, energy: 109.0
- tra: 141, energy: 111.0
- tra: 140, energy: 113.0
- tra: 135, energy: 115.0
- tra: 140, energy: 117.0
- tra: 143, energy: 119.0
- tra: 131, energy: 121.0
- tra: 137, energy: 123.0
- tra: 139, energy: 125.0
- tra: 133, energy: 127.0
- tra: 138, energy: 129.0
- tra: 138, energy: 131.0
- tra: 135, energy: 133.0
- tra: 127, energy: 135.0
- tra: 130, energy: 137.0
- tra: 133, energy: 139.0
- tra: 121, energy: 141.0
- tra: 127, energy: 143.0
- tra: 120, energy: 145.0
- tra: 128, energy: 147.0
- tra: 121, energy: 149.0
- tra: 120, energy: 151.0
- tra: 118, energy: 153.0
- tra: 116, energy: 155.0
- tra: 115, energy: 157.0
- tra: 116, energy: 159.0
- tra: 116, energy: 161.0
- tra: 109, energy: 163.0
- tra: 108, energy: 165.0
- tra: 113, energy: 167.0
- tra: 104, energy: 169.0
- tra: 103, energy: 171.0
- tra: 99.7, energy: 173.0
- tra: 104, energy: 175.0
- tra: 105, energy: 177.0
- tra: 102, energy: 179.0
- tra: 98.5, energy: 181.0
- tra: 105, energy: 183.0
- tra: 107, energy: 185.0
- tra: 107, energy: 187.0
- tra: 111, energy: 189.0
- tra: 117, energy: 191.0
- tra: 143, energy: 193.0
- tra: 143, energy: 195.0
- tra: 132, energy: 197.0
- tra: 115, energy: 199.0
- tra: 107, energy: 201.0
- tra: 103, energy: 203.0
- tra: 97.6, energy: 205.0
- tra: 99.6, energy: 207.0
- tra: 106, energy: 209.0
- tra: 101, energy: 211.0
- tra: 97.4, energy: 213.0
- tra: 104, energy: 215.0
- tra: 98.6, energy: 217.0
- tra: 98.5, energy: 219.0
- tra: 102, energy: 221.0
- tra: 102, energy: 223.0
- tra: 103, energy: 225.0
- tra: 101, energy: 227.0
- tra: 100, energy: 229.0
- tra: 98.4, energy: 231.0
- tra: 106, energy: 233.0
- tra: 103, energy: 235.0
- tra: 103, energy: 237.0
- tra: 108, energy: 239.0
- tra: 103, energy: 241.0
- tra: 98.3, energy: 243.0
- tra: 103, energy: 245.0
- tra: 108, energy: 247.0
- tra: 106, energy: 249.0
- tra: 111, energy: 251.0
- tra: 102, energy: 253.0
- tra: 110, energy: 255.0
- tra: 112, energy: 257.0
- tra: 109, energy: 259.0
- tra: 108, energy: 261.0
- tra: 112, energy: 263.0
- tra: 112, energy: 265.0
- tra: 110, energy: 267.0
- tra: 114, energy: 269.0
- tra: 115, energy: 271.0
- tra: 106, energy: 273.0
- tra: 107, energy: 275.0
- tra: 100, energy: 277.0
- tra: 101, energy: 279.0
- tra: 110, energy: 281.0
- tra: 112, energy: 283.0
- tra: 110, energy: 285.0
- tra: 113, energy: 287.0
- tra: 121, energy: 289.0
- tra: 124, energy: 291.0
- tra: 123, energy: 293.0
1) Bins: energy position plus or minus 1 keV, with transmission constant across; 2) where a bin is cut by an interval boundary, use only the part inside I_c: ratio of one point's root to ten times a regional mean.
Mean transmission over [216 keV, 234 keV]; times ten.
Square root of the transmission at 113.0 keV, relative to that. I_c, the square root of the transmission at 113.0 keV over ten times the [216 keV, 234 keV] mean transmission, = 0.0117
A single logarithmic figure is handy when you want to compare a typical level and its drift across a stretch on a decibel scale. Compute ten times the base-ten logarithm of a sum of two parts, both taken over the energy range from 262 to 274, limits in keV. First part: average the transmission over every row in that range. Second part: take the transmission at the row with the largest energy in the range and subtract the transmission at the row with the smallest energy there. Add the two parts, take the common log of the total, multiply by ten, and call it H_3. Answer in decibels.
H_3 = 20.2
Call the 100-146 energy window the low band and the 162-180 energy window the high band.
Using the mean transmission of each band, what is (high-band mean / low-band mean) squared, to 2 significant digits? 0.62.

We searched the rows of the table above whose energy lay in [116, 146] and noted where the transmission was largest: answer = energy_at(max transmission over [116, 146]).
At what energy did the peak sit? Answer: 119.0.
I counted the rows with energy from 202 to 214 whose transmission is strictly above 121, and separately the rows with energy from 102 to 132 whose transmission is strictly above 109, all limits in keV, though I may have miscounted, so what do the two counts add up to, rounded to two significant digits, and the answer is 15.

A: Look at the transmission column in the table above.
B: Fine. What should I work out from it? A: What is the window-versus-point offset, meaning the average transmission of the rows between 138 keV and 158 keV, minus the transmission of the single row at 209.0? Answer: 15.9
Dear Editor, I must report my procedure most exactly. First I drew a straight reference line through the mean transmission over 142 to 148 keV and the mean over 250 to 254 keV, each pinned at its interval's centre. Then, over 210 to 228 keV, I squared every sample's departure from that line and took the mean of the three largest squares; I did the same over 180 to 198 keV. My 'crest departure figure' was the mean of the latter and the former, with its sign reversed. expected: -408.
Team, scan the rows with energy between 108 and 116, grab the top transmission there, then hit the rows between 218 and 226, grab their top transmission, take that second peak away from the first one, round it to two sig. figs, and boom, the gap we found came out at 43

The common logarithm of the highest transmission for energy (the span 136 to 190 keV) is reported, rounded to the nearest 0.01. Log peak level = 2.12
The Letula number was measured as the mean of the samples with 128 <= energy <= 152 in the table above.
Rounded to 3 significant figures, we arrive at 128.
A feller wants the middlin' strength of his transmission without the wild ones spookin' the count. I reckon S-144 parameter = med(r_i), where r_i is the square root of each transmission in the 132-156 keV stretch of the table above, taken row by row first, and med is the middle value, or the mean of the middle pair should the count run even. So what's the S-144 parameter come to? 11.1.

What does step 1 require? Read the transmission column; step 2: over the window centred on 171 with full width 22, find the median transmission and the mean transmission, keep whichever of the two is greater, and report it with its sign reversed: -106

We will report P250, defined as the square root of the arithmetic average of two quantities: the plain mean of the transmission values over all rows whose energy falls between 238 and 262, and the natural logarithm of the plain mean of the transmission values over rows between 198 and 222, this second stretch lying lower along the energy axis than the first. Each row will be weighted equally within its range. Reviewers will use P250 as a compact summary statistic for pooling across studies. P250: 7.46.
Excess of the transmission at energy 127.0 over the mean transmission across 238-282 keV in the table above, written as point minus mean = 25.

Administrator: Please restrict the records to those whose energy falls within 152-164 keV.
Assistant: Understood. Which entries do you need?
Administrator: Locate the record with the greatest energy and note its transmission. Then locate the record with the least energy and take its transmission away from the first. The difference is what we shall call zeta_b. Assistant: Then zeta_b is -9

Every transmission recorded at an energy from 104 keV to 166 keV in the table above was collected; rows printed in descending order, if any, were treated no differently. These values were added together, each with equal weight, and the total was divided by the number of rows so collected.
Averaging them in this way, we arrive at 129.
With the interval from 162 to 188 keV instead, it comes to 105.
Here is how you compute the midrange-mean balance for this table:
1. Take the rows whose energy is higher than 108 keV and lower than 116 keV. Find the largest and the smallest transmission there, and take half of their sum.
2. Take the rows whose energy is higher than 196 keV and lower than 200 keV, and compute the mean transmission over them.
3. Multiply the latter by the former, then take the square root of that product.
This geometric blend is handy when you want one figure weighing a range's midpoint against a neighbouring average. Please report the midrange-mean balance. 132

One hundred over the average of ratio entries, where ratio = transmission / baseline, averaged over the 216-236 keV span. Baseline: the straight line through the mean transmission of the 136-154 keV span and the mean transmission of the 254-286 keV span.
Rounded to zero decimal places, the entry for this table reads 113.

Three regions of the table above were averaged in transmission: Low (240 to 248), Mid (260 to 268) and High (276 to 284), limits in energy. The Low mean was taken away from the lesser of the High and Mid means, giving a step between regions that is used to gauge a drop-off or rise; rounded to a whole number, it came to 3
